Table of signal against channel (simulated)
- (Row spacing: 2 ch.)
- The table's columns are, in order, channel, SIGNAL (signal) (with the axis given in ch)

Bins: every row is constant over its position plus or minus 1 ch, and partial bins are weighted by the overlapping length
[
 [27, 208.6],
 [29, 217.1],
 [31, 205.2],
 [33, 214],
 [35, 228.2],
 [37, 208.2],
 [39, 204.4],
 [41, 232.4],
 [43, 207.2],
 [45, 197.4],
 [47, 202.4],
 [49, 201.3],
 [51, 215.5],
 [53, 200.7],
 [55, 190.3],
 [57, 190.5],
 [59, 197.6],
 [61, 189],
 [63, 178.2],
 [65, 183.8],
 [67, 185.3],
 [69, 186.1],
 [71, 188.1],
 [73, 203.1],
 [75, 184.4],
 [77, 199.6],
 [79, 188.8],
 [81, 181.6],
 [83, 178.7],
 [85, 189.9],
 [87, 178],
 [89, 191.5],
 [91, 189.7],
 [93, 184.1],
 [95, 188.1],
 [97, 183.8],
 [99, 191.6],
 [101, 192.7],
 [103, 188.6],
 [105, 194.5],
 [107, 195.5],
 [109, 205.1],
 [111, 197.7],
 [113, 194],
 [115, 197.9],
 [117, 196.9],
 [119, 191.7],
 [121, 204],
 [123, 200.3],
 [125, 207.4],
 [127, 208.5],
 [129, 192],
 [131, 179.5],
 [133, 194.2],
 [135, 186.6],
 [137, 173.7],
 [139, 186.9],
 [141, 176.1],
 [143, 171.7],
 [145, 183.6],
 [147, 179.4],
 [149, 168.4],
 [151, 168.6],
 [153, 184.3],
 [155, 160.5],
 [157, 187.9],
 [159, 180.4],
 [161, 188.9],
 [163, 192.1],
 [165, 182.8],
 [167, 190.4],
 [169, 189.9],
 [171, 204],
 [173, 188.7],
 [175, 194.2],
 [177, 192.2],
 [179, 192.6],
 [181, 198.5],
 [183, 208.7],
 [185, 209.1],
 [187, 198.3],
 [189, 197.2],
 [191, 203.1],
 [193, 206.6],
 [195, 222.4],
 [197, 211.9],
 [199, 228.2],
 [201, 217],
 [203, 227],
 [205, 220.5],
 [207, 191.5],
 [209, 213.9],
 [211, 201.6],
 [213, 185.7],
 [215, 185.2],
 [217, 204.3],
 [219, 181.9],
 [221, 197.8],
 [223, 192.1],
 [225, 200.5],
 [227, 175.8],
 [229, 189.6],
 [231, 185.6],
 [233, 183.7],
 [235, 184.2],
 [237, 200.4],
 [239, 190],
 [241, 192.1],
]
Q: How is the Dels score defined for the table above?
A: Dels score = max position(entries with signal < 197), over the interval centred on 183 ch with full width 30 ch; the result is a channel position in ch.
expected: 179 ch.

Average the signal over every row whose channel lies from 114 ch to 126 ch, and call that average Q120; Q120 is 200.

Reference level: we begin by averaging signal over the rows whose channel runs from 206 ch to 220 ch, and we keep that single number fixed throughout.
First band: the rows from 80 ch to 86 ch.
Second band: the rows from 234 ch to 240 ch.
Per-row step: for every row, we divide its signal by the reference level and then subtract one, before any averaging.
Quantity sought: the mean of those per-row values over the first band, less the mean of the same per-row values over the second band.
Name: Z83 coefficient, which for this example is -0.04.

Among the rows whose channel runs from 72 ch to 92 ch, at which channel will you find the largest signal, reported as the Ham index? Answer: 73 ch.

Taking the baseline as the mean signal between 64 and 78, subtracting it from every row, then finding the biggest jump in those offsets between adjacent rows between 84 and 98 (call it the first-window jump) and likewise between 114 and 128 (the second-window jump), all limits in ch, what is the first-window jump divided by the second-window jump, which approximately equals 1.1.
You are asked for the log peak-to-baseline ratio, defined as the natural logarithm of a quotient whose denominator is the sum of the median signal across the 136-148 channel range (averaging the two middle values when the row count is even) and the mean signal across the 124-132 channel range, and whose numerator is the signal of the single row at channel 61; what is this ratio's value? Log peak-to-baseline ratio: -0.68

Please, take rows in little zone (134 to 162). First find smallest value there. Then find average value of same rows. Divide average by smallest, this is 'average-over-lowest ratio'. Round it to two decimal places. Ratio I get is 1.11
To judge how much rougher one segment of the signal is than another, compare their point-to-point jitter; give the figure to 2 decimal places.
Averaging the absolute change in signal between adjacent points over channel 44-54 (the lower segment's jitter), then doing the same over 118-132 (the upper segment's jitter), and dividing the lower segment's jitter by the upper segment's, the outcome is 0.99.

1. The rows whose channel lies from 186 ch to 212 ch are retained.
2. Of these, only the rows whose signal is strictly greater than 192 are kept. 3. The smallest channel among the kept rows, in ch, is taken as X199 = 187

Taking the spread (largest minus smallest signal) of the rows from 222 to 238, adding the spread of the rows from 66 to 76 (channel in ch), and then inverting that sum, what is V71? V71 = 0.023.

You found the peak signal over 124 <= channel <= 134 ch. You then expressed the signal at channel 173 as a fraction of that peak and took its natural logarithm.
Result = -0.10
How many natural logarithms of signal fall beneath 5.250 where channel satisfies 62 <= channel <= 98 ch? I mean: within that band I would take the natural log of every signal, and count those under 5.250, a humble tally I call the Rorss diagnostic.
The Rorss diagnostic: 15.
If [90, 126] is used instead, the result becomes 5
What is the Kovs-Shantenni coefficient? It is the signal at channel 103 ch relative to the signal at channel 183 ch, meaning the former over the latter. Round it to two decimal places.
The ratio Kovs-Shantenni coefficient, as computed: 0.90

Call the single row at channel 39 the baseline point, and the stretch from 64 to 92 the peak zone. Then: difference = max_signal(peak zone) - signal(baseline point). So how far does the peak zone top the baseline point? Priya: -1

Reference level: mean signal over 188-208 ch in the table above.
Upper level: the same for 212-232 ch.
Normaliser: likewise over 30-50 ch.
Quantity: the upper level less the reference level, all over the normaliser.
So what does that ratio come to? -0.11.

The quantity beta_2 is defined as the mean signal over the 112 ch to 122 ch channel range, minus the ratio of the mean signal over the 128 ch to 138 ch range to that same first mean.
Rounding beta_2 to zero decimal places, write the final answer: 196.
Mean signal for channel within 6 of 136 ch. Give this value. 183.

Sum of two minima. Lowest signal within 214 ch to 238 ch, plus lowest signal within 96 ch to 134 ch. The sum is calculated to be 355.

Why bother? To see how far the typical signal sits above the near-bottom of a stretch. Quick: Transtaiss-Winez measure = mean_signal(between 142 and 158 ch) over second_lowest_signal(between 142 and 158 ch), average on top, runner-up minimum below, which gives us 1.04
